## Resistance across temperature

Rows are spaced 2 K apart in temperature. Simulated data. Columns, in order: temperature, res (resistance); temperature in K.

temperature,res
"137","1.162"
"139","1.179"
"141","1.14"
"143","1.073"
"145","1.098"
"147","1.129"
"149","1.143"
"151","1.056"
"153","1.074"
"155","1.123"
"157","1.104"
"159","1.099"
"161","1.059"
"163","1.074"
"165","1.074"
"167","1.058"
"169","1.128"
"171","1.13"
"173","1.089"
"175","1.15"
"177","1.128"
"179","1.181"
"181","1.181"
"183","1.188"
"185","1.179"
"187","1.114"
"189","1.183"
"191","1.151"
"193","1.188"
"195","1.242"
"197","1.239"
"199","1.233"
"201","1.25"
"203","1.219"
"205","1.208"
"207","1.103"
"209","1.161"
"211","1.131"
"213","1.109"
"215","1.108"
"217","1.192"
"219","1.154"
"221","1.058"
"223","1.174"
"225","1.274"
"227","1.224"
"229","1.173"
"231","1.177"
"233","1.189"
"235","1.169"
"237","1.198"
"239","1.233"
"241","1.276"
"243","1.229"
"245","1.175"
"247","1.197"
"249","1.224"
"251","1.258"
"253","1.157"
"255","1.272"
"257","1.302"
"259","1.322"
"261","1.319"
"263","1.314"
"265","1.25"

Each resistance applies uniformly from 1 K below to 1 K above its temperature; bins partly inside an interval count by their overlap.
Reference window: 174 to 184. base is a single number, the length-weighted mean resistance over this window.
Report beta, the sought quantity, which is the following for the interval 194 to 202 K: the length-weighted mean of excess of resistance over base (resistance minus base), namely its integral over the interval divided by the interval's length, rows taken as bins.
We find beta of 0.08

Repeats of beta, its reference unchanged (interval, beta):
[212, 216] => -0.06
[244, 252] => 0.05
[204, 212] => -0.01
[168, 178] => -0.04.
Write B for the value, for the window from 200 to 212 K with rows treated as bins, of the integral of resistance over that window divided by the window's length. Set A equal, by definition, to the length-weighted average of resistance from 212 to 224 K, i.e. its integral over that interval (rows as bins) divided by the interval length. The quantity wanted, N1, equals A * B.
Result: 1.33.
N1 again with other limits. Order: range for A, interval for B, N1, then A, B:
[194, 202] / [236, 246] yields 1.52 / 1.24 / 1.22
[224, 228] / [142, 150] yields 1.39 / 1.25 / 1.11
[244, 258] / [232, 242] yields 1.49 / 1.23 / 1.21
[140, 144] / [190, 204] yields 1.35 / 1.11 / 1.22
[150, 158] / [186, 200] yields 1.30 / 1.09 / 1.19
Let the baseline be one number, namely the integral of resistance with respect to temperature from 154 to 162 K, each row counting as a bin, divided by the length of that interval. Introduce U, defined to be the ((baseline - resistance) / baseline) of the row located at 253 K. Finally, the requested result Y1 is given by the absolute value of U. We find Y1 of 0.06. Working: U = -0.06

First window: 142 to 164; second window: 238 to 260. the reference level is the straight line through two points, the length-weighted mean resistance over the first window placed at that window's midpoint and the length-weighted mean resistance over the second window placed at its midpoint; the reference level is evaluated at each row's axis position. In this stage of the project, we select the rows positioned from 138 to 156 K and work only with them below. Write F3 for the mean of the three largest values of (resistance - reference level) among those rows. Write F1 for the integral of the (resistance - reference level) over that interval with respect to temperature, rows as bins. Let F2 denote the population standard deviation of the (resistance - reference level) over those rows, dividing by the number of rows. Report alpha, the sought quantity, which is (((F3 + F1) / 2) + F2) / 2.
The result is 0.17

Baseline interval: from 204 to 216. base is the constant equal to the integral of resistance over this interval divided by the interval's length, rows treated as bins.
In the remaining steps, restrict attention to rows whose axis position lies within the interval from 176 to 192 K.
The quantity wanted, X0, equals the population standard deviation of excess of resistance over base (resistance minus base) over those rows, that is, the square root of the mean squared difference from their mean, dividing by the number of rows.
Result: 0.027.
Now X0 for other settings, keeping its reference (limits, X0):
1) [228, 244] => 0.035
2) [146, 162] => 0.031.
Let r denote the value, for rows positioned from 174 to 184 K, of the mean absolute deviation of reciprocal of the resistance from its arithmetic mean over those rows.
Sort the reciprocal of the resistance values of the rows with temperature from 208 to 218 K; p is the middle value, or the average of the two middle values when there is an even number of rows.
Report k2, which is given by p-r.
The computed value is 0.87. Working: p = 0.884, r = 0.016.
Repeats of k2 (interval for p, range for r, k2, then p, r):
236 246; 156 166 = 0.80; 0.814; 0.013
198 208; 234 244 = 0.80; 0.820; 0.020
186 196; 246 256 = 0.82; 0.845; 0.024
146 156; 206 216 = 0.88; 0.890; 0.015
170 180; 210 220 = 0.86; 0.885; 0.021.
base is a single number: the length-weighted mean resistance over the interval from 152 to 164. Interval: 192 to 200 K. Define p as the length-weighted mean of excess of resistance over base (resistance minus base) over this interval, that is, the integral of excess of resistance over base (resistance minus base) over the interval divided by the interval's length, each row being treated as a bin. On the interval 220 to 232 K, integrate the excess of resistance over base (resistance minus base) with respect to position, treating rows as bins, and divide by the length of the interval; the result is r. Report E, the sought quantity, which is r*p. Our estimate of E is 0.012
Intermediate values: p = 0.14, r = 0.09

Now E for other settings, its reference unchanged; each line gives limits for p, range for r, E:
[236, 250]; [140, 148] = 0.003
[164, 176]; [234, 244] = 0.002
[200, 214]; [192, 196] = 0.010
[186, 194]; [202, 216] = 0.004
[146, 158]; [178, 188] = 0.001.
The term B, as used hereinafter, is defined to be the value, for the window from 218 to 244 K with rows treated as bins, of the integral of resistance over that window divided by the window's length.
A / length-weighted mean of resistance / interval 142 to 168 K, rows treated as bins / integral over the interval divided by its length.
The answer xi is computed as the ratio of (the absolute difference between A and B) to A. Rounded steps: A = 1.09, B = 1.19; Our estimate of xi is 0.096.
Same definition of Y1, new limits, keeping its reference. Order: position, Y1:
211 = 0.03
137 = 0.06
